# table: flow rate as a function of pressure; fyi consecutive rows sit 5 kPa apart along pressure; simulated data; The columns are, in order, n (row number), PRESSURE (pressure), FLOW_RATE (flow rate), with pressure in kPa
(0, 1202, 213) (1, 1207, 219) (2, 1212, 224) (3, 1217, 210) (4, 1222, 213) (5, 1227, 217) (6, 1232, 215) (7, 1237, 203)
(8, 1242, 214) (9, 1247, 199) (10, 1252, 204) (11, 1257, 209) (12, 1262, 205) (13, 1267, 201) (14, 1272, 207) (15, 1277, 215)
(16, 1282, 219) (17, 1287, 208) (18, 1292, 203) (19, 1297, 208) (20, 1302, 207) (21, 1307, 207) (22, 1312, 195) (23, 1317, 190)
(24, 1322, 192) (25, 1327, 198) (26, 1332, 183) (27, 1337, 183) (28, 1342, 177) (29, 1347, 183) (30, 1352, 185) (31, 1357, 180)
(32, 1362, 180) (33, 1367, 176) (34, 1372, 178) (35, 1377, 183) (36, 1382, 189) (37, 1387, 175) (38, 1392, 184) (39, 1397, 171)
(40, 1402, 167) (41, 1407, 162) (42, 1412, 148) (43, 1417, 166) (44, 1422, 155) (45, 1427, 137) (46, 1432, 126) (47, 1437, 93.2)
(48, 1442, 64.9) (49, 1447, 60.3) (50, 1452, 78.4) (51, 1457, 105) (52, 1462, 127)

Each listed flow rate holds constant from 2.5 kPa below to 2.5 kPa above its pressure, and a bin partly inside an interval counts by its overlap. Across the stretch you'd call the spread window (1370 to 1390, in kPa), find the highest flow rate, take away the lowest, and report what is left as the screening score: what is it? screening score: 14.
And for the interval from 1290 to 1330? 18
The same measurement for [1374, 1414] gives 41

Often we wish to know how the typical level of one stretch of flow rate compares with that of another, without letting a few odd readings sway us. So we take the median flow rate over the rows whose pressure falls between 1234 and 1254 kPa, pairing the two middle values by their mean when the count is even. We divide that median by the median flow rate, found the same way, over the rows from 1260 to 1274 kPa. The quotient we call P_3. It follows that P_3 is 1.0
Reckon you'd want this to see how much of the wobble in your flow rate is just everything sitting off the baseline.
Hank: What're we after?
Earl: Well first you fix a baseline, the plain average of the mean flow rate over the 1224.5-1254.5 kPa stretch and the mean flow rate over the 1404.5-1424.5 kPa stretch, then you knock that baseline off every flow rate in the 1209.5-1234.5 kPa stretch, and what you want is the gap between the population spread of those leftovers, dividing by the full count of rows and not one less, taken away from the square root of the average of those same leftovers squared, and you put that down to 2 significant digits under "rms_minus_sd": 28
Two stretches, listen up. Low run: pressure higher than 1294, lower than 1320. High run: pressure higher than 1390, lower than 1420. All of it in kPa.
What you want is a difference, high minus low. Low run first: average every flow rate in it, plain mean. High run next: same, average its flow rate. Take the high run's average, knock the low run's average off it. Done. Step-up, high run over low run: -35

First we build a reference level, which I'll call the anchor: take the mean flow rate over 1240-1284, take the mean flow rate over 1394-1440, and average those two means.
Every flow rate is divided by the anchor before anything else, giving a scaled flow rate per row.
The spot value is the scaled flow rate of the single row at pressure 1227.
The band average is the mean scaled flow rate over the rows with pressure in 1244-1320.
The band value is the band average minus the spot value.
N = -0.07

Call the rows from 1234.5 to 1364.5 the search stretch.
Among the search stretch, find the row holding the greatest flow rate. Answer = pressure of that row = 1282 kPa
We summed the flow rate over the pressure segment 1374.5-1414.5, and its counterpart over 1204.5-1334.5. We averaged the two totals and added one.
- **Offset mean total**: 3373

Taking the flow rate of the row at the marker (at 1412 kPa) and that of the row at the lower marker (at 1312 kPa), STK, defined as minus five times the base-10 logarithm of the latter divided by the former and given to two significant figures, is -0.60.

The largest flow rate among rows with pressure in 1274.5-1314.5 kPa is 219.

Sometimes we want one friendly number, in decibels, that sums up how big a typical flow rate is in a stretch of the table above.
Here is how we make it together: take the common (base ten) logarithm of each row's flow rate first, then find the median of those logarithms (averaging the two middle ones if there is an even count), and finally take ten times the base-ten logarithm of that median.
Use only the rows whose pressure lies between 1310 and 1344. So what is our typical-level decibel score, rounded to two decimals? 3.58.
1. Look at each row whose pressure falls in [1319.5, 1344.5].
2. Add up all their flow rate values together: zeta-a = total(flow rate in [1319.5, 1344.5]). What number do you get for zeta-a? 933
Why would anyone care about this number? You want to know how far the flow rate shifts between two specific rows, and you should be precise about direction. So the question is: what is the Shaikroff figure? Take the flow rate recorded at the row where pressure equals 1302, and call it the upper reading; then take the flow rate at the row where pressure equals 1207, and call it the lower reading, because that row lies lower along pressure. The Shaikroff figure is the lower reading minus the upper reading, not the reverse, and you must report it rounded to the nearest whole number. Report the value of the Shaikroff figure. 12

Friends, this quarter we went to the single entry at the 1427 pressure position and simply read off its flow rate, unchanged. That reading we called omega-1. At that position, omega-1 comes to 137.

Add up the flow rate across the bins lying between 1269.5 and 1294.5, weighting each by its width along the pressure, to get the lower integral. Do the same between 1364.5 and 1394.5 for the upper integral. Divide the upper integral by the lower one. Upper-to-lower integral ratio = 1.0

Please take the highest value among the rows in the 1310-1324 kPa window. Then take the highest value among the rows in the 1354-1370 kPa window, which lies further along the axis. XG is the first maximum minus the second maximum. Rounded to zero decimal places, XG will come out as 15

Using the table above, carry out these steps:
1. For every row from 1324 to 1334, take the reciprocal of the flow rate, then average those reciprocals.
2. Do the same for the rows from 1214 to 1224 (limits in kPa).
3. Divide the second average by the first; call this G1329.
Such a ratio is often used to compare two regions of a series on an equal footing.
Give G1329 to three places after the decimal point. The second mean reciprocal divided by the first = 0.899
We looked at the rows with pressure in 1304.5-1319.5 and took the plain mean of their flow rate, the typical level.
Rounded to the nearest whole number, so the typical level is 197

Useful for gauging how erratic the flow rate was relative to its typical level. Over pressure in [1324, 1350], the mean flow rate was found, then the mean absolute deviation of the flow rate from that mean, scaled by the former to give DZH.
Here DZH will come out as 0.029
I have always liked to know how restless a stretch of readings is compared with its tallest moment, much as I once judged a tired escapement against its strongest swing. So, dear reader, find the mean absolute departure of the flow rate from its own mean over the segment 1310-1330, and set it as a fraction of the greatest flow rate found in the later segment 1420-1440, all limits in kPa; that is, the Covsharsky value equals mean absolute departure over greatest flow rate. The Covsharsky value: 0.018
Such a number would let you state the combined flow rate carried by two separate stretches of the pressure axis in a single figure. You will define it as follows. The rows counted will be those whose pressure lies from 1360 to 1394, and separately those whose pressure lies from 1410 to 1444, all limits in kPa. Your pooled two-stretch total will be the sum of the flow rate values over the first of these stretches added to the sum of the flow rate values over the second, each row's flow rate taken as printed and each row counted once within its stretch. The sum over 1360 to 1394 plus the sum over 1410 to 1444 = 2155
